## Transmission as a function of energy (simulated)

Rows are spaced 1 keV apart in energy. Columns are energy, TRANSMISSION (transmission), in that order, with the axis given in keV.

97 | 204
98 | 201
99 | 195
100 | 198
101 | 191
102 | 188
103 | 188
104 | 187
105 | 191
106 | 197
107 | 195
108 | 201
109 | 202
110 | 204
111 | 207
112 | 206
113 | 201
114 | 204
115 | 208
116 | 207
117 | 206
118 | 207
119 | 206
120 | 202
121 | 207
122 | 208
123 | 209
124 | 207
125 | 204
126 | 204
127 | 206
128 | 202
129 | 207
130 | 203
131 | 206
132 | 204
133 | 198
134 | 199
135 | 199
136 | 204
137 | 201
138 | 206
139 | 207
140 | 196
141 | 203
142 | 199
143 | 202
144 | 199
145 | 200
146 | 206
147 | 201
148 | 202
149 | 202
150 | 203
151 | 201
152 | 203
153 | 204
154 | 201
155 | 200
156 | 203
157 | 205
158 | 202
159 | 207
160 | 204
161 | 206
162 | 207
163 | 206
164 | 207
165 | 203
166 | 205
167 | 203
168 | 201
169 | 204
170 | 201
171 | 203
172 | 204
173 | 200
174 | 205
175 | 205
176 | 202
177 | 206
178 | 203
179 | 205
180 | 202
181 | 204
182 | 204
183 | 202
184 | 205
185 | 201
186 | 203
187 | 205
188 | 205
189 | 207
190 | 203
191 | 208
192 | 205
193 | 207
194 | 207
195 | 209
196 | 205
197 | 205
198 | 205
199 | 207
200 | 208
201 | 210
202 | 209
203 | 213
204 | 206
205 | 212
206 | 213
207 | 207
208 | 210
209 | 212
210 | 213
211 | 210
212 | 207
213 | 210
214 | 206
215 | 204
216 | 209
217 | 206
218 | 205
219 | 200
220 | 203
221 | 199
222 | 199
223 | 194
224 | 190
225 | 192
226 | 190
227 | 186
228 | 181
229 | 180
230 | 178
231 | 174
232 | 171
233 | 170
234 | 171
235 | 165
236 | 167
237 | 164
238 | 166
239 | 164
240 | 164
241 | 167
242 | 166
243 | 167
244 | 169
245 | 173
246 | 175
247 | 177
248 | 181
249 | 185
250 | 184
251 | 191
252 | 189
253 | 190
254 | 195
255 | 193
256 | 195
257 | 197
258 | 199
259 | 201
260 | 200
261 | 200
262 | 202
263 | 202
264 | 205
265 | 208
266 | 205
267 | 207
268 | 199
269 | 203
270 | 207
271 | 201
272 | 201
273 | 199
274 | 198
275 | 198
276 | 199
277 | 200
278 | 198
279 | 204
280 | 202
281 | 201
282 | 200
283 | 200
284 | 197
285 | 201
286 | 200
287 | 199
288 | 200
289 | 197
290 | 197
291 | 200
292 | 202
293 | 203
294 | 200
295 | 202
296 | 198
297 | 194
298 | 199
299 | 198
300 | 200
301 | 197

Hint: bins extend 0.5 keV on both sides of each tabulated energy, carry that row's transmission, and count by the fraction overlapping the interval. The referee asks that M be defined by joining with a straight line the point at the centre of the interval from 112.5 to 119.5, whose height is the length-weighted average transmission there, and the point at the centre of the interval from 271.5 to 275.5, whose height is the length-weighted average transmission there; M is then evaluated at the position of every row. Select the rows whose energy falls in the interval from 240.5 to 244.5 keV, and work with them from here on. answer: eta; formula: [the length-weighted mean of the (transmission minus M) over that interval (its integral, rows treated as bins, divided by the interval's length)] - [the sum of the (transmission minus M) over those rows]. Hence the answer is 99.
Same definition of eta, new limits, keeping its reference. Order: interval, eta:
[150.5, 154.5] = 5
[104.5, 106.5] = 12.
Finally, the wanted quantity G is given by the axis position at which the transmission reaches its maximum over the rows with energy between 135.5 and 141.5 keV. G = 139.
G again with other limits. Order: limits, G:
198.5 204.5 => 203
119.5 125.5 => 123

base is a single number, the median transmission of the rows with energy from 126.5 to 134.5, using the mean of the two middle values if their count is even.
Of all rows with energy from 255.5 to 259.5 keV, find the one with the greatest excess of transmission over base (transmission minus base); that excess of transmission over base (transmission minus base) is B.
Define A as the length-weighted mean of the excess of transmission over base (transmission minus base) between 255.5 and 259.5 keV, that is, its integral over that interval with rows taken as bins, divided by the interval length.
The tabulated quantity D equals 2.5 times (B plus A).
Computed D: -20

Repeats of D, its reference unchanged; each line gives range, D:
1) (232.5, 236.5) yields -169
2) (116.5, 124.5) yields 21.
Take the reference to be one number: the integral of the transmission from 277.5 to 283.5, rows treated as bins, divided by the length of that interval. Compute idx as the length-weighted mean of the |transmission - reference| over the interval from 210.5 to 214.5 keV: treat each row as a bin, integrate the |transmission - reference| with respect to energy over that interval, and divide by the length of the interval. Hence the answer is 7.4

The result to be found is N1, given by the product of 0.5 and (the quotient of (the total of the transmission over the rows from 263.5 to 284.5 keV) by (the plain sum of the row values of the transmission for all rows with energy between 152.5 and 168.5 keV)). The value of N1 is 0.65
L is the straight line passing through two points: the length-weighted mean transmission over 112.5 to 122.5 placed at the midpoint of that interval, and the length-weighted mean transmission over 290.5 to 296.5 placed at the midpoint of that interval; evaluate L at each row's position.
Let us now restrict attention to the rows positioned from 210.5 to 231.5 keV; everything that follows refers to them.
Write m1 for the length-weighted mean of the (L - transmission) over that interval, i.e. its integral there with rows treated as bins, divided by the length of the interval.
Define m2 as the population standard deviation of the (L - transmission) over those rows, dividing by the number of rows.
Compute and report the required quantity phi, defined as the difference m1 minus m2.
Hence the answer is -4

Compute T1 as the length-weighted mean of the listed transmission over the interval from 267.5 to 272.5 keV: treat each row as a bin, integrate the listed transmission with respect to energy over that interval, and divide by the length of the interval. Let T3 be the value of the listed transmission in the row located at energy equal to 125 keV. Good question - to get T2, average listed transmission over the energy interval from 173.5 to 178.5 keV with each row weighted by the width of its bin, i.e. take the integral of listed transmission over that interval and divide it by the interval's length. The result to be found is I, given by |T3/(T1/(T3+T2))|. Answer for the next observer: 412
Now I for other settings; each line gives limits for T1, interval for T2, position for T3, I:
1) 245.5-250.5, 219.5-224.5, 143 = 447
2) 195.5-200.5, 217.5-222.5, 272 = 392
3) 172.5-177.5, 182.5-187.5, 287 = 393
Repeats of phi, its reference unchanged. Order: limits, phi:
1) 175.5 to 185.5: -1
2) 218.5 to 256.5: 10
